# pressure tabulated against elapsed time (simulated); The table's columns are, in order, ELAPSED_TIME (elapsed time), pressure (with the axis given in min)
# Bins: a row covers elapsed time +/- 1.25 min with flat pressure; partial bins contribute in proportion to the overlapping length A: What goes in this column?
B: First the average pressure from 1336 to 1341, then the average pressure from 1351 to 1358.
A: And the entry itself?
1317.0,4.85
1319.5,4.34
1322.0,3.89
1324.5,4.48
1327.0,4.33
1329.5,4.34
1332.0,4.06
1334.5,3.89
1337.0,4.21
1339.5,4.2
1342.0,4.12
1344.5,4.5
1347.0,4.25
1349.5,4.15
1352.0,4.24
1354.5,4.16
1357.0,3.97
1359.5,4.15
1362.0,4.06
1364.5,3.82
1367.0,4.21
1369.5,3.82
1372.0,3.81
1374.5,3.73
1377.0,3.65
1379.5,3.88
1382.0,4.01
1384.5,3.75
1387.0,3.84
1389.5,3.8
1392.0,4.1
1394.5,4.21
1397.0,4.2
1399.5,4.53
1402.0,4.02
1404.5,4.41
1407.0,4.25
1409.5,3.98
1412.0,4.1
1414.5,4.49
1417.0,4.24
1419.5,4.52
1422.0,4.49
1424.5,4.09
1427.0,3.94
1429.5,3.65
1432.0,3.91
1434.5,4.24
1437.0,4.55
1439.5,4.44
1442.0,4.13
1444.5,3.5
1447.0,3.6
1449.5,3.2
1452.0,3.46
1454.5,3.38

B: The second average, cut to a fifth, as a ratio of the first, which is 0.196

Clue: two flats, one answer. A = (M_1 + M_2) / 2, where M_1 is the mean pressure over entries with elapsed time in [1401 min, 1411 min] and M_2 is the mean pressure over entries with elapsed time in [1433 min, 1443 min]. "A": 4.25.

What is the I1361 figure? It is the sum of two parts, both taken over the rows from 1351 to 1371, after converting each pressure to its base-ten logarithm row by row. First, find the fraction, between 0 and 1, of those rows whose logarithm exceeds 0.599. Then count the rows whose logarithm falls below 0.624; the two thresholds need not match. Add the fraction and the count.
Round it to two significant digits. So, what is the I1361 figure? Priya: 6.6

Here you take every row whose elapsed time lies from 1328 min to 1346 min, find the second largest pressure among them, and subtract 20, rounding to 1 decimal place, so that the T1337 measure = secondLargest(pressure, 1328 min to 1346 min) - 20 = -15.7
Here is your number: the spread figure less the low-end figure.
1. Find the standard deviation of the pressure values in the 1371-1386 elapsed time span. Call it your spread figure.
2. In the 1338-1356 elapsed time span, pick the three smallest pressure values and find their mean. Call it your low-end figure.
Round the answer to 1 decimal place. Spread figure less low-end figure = -4.0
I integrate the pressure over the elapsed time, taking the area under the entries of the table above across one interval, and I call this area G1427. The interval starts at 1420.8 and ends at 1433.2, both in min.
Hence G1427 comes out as 50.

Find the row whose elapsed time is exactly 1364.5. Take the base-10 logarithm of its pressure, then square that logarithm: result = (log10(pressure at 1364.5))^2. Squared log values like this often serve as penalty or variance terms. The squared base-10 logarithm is 0.339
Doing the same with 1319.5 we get 0.406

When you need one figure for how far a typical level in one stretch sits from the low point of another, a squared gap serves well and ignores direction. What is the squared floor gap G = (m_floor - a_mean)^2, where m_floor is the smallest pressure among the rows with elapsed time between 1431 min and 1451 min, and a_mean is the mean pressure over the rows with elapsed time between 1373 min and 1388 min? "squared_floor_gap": 0.37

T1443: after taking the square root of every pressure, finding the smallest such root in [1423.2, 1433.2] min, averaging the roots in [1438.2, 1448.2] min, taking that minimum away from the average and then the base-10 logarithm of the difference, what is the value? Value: -1.2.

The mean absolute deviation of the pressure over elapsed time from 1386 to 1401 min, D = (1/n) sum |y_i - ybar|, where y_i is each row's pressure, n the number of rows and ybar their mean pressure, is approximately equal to 0.20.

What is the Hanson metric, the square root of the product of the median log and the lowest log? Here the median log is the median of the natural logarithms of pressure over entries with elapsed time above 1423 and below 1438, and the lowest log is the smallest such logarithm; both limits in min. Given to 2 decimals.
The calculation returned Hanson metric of 1.34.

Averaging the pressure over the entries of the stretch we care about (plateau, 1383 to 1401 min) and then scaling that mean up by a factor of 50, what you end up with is 203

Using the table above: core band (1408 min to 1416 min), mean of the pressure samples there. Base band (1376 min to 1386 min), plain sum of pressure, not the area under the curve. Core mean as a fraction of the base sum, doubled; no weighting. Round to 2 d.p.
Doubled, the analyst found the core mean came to 0.55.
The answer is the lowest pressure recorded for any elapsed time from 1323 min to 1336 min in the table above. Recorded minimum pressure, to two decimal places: 3.89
